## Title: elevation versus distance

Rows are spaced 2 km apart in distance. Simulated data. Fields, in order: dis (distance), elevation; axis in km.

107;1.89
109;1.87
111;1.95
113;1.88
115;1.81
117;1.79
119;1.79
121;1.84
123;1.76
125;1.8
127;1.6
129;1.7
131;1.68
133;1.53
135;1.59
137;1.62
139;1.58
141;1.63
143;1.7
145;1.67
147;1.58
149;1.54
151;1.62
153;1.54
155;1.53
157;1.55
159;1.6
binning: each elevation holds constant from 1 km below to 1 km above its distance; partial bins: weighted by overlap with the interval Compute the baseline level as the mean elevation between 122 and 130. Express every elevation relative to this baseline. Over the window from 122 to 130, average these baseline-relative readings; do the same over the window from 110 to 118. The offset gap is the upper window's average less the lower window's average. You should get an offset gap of -0.14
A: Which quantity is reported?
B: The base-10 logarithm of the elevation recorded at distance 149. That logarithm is 0.19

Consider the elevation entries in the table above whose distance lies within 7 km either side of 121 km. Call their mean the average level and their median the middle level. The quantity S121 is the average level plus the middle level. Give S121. 3.56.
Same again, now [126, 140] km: 3.21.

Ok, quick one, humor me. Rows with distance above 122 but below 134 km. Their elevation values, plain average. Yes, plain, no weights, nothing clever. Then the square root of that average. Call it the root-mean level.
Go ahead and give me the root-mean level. 1.30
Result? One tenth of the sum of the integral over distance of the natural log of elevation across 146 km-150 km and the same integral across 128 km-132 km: 0.388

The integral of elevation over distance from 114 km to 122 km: 14.5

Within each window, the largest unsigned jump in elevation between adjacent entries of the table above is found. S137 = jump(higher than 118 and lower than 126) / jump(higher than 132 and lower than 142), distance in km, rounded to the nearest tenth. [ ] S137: 1.3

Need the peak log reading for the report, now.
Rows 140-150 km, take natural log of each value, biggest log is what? 0.53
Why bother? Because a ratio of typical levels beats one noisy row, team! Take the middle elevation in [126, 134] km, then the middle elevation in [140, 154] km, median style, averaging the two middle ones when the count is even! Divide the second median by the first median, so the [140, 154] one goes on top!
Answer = 0.99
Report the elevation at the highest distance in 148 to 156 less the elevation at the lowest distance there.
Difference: -0.01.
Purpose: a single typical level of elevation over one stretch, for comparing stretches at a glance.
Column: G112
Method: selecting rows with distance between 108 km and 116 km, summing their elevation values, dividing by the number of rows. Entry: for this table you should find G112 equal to 1.88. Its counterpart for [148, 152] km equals 1.58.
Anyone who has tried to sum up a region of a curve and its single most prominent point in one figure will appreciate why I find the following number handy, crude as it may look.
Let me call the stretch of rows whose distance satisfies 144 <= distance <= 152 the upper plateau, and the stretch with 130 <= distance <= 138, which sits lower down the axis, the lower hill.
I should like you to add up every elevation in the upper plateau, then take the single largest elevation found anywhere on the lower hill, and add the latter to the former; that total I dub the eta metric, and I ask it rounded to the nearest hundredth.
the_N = 8.09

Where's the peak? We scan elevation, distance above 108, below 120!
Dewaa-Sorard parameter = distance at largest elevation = 111 km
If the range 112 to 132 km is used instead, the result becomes 113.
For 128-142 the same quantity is 129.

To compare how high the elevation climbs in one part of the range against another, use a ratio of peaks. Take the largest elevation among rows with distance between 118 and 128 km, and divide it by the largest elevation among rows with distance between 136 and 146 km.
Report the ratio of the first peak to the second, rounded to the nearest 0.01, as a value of 1.08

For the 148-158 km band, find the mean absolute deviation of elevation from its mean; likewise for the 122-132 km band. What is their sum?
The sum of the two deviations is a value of 0.083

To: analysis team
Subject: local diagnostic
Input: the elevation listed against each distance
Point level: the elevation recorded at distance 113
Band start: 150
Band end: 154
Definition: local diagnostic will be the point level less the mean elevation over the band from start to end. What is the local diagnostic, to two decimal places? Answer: 0.30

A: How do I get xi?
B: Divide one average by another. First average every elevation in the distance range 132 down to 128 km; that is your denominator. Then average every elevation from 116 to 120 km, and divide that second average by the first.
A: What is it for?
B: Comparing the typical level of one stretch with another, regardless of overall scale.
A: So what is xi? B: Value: 1.06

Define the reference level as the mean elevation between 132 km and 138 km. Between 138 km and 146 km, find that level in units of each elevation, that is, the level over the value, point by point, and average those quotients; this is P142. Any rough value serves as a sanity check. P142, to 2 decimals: 0.96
